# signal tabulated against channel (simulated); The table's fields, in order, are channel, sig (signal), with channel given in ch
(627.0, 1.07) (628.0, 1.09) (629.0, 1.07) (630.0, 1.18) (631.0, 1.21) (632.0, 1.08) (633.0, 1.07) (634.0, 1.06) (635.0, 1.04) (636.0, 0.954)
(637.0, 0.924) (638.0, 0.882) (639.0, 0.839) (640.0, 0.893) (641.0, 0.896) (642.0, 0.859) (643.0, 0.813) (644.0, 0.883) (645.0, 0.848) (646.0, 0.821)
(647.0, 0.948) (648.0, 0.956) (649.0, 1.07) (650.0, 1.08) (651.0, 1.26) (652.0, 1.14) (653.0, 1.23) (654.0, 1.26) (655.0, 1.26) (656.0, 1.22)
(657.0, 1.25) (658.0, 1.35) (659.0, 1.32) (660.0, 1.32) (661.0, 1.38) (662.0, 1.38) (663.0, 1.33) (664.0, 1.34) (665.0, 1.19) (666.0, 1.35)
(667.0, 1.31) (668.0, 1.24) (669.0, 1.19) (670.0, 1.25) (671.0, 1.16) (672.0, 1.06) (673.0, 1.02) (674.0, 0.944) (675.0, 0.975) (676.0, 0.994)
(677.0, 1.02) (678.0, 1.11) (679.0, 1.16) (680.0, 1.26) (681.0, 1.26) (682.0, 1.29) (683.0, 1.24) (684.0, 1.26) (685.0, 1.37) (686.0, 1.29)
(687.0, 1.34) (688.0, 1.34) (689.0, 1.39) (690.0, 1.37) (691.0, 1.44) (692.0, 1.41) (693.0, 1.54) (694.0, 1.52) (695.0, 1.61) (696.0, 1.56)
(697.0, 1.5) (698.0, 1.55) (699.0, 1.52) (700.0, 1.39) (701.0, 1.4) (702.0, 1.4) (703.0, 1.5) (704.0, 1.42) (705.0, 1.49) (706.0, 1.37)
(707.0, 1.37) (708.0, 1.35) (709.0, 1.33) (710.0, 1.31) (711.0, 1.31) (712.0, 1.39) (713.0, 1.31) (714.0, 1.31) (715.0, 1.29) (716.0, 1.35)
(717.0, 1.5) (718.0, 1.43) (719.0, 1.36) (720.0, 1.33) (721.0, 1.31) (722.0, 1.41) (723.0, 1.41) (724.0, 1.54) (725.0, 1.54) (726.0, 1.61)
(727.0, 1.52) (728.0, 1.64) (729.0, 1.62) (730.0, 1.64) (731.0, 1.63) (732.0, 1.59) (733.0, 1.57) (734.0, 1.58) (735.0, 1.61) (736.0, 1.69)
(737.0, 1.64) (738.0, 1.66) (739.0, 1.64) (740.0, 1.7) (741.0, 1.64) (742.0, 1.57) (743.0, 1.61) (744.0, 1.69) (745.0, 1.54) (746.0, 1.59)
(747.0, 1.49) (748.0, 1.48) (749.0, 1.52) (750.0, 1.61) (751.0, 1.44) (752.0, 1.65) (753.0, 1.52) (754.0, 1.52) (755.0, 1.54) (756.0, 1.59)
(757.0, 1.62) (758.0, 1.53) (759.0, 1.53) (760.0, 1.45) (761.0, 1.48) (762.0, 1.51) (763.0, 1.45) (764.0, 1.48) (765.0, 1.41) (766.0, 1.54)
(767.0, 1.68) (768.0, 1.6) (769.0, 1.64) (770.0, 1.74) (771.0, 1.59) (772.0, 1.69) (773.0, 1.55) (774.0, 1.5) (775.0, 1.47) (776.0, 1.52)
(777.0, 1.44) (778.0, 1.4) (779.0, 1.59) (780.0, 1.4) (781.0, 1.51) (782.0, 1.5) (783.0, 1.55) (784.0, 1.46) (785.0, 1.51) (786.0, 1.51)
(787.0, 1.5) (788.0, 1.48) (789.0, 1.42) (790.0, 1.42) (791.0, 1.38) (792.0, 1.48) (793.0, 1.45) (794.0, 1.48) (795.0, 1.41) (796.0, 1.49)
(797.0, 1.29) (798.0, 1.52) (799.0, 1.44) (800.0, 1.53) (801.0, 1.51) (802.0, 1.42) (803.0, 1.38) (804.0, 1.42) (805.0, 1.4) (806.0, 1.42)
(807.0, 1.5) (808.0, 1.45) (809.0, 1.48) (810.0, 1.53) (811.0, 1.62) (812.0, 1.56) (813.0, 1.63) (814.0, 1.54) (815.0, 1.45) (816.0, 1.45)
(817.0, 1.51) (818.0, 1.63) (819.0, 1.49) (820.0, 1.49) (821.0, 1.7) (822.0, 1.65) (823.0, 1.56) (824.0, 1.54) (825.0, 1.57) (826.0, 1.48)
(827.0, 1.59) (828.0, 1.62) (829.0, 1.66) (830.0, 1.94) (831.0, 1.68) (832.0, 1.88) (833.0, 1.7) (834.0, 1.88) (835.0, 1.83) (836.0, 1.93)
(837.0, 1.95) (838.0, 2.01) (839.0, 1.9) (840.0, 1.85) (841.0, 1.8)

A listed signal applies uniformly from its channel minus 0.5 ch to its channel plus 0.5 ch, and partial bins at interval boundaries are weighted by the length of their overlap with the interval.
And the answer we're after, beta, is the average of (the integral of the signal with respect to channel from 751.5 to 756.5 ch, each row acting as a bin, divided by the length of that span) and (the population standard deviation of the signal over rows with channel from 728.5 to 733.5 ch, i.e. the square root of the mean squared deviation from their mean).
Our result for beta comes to 0.80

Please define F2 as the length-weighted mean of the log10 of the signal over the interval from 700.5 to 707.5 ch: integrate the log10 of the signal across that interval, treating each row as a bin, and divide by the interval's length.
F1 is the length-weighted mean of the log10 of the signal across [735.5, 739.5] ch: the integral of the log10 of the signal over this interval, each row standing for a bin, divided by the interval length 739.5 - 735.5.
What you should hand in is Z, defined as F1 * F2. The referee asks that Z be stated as 0.033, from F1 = 0.22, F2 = 0.15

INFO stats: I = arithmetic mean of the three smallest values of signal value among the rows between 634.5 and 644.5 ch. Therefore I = 0.84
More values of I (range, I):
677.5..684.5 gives 1.17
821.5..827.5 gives 1.53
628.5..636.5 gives 1.02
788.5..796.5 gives 1.40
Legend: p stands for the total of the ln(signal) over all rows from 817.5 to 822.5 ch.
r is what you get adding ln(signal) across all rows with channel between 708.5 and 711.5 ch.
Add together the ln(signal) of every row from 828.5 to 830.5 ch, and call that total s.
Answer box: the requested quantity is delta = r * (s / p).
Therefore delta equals 0.42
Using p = 2.3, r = 0.8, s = 1.17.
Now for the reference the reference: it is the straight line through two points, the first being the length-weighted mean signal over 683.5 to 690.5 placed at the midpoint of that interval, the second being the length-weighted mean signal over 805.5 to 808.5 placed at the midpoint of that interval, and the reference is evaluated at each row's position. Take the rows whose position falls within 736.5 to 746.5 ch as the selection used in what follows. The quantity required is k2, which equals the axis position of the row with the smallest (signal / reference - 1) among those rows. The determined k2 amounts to 745.0 ch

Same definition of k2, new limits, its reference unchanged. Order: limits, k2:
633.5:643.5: 643.0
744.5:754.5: 751.0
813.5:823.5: 816.0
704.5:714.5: 714.0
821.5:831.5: 826.0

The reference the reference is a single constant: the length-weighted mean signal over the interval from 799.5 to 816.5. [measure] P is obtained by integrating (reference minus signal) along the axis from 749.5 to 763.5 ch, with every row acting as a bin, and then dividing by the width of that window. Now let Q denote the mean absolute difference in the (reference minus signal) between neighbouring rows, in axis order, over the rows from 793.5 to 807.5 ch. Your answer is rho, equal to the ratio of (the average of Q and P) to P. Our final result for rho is -0.4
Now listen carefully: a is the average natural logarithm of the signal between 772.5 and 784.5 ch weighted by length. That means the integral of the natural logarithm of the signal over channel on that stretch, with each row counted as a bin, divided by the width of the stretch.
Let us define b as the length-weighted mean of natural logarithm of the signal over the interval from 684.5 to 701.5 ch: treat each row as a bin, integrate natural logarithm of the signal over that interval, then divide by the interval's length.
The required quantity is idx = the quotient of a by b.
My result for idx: 1.09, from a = 0.40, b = 0.37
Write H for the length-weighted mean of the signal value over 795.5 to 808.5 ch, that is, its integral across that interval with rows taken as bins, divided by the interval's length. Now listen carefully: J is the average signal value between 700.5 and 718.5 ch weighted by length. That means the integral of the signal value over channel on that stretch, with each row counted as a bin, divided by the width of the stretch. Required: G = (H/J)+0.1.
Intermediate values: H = 1.44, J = 1.38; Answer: 1.15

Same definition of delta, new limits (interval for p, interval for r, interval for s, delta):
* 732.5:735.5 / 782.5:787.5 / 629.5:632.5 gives 0.64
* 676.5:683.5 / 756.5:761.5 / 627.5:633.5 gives 1.14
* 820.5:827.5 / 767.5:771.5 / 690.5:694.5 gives 0.96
